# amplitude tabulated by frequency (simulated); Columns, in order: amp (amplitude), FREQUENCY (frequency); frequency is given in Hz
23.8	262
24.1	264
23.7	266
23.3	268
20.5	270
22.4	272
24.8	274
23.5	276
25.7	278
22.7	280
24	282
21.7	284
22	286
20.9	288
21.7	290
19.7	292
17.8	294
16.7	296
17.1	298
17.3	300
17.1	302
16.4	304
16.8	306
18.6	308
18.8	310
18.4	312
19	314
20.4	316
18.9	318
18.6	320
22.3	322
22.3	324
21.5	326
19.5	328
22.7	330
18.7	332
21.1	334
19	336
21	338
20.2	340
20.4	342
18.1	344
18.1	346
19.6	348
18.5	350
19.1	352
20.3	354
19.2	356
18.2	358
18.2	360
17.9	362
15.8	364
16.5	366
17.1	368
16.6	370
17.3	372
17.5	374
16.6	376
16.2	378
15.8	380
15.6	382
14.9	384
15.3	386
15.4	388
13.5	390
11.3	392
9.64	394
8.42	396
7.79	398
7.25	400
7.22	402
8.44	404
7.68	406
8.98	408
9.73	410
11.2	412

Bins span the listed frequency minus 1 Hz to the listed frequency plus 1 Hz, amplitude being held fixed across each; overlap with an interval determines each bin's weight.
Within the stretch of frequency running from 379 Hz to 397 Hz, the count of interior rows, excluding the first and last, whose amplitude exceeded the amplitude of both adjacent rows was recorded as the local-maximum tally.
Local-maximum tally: 1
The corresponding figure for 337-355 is 2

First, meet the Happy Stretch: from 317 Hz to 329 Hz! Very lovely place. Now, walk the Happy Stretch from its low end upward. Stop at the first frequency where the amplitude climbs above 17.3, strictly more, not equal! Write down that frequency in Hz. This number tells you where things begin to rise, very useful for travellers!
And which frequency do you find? 318 Hz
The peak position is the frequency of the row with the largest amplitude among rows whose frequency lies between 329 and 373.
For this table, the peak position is 330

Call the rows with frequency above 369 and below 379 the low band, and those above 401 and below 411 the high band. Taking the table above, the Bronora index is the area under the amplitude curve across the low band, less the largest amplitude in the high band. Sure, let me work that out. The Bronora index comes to 159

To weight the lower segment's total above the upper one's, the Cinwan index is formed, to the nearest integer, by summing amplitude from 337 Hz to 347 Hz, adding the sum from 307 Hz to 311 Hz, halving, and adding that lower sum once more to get 105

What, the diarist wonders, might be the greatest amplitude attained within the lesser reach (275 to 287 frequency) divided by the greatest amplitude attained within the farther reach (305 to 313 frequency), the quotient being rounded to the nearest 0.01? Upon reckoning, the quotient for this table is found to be 1.37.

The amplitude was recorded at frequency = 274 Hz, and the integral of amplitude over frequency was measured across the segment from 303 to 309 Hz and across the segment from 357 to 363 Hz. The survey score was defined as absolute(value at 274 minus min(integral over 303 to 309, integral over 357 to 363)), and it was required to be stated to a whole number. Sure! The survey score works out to 79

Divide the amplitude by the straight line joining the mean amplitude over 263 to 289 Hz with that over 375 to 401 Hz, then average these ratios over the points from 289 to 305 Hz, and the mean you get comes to 0.85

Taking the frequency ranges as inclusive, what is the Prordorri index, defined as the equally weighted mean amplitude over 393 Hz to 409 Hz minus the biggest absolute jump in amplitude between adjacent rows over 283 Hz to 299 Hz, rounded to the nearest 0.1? 6.2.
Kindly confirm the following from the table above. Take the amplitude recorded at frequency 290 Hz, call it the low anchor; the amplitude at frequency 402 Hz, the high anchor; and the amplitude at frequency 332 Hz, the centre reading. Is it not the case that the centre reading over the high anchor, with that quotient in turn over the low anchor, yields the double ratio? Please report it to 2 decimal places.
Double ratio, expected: 0.12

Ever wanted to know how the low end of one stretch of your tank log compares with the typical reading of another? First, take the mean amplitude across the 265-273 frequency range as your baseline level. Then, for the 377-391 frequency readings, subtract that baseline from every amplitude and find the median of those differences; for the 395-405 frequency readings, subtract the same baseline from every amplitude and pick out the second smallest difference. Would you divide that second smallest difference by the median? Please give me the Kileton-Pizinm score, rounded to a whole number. 2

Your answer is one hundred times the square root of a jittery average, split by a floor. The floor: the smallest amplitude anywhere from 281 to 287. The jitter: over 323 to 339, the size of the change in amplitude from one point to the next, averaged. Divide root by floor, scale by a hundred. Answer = 7.1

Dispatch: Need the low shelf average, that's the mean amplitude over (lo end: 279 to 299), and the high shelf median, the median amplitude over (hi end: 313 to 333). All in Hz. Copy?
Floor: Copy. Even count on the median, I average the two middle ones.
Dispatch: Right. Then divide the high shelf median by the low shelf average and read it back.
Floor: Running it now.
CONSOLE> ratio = 0.98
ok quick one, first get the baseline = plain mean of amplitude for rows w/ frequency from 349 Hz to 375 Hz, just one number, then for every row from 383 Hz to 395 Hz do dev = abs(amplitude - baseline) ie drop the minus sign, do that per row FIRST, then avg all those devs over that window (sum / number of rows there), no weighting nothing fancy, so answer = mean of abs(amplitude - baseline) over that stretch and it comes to 5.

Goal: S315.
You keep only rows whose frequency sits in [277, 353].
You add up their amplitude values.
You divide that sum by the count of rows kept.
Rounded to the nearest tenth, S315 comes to 19.8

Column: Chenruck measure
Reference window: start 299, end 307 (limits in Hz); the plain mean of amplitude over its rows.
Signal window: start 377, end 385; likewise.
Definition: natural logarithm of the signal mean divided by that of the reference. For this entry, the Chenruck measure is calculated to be -0.08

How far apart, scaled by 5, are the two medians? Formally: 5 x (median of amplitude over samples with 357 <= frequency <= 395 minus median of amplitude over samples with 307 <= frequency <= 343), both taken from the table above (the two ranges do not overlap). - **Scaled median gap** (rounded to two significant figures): -18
